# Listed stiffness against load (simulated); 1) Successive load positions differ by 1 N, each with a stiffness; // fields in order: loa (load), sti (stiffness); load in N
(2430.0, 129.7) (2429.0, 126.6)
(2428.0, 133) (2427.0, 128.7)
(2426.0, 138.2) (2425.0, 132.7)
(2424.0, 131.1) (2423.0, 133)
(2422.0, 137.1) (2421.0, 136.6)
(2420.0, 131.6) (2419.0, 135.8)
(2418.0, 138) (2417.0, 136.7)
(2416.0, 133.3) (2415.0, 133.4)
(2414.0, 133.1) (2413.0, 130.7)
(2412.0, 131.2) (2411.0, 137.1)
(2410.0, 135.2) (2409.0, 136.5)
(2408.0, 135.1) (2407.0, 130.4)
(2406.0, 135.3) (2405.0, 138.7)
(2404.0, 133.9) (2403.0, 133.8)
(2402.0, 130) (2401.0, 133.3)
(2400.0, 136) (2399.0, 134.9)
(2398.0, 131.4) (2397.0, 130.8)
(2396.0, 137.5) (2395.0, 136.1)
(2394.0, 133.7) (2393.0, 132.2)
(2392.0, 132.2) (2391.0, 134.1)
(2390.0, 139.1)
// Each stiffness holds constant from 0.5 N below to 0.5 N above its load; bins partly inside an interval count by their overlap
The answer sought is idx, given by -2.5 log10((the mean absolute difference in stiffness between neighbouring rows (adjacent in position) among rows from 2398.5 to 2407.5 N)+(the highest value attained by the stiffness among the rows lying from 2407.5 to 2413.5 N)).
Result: -5.37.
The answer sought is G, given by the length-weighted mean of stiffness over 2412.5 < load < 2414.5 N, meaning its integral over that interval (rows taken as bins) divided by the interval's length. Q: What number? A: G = 132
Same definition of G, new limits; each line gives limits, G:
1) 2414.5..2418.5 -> 135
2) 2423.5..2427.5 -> 133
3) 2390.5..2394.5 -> 133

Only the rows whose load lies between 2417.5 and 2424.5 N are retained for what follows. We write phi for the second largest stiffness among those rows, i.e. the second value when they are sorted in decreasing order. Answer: 137.1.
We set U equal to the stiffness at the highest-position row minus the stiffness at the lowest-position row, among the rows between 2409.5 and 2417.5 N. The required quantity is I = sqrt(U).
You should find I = 1.2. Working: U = 1.5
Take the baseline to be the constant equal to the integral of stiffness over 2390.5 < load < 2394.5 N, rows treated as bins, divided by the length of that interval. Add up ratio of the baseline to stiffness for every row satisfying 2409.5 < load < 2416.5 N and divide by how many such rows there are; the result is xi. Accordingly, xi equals 1.00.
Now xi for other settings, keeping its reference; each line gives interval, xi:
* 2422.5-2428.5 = 1.00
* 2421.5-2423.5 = 0.99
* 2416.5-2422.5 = 0.98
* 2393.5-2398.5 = 0.99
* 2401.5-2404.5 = 1.00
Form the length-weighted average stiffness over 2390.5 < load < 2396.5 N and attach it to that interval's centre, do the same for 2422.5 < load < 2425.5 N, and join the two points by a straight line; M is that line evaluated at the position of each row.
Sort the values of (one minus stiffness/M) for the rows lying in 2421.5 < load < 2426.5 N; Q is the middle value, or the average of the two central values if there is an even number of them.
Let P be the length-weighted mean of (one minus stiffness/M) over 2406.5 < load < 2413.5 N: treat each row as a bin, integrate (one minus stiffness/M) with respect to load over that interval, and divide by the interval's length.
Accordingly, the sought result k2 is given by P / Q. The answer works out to 0.8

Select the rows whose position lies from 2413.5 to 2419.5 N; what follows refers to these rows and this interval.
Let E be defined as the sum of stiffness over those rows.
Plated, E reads 810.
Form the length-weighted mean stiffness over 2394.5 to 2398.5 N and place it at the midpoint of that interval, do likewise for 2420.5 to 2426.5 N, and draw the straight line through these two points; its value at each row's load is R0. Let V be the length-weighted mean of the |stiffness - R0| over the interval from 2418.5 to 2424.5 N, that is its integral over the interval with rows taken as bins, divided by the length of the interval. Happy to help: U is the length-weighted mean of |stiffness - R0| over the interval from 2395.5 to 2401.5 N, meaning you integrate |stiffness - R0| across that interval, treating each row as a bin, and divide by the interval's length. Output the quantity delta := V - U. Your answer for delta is 0.2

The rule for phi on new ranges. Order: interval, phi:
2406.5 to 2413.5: 136.5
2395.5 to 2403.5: 136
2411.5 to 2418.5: 136.7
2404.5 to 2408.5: 135.3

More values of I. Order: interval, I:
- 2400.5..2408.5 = 1.3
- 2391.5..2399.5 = 1.6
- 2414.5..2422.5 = 1.9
